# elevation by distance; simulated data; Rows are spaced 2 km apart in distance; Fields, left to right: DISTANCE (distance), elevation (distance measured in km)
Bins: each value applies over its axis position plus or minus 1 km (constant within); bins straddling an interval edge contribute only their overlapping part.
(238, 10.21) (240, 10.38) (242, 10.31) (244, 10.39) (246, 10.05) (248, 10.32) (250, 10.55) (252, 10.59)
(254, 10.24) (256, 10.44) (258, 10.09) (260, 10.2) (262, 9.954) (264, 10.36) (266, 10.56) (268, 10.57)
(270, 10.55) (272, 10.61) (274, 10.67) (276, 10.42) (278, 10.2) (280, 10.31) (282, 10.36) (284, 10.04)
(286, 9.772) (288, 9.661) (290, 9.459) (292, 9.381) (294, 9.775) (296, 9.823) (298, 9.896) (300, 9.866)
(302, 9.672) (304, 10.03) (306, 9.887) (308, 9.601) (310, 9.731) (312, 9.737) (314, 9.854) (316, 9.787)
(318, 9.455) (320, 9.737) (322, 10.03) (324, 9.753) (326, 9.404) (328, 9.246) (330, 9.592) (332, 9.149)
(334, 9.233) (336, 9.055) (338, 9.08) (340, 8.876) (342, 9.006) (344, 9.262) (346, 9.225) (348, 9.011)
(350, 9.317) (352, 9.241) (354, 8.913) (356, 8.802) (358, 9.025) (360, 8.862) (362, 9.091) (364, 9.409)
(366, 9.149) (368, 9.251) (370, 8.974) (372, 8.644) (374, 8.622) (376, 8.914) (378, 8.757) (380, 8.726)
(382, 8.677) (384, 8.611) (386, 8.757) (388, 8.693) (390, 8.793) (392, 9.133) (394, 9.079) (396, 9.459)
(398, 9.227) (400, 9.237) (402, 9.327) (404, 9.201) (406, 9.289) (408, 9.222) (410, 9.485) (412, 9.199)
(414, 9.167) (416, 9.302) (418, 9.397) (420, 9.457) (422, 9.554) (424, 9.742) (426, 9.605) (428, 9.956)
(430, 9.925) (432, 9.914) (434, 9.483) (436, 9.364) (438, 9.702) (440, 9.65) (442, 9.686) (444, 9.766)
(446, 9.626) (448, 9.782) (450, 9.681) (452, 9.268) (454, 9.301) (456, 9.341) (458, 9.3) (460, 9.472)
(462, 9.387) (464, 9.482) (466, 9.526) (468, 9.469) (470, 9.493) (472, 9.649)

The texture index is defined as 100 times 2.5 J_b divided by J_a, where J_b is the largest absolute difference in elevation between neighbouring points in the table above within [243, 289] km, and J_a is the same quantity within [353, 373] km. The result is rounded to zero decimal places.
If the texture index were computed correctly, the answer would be 308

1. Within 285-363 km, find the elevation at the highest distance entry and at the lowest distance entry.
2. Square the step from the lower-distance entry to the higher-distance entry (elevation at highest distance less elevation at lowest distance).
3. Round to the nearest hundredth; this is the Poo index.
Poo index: 0.46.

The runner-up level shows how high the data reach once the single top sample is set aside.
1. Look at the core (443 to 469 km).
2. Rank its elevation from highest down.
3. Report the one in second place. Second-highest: 9.766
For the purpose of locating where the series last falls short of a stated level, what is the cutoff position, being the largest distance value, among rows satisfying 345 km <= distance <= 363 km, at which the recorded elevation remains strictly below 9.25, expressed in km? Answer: 362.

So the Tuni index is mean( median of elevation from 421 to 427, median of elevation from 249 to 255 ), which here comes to 10.1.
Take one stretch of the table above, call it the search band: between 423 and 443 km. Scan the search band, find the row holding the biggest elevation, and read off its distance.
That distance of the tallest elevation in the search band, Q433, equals 428 km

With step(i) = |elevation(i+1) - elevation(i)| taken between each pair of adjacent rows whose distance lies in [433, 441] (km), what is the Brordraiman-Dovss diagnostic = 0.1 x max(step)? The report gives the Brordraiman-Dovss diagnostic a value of 0.034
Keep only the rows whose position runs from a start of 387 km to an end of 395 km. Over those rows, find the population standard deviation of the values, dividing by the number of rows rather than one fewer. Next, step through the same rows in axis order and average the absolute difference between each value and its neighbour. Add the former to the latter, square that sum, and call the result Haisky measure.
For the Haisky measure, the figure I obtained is 0.12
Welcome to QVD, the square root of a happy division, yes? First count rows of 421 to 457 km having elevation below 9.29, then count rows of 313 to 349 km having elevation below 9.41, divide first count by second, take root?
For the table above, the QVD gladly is 0.3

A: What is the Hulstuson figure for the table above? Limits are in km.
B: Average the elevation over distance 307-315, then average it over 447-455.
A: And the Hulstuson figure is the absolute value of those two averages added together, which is 19.24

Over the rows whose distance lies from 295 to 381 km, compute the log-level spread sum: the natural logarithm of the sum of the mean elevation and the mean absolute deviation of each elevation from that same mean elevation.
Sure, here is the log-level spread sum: 2.27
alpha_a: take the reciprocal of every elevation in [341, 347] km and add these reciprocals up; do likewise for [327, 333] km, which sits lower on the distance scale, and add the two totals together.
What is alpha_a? 0.649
